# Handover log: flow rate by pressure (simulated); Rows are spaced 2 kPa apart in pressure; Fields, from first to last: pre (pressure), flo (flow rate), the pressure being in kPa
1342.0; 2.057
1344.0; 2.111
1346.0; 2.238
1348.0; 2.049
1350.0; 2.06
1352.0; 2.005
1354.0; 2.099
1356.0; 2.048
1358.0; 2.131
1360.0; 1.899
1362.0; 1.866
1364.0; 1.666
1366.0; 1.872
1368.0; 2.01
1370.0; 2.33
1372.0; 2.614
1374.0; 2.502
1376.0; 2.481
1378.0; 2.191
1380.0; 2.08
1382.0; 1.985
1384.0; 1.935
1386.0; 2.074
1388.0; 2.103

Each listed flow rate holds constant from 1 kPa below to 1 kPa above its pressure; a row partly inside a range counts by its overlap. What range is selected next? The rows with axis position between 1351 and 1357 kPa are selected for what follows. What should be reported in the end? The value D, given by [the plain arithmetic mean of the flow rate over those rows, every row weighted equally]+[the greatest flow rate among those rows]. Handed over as 4.15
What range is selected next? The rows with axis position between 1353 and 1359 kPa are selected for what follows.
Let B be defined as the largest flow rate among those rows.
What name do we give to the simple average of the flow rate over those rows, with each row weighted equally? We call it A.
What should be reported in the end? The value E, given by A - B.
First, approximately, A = 2.09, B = 2.131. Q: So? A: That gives -0.04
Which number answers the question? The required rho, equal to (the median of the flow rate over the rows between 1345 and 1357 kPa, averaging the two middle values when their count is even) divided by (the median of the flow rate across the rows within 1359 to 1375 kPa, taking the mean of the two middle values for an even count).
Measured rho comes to 1.05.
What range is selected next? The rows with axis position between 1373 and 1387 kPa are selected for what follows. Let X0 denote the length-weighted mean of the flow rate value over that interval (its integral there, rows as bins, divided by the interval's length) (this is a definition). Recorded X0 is 2.18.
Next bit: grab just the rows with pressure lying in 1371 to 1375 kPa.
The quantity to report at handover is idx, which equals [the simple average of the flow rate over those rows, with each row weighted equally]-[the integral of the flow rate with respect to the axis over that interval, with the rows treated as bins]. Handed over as -7.67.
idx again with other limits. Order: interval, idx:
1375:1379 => -7.01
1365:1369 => -5.82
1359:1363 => -5.65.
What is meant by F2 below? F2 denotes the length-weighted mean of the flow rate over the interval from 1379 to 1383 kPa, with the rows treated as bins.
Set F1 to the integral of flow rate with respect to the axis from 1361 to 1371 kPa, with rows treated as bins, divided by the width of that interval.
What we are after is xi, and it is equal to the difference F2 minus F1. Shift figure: 0.08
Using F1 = 1.95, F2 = 2.03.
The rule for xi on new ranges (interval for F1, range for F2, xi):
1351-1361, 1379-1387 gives -0.02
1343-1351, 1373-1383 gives 0.13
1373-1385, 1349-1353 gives -0.16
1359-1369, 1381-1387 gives 0.14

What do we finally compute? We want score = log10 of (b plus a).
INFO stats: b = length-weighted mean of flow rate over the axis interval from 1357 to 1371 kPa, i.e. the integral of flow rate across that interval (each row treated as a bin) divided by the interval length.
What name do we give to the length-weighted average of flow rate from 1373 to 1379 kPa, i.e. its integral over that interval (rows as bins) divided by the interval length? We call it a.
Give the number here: 0.639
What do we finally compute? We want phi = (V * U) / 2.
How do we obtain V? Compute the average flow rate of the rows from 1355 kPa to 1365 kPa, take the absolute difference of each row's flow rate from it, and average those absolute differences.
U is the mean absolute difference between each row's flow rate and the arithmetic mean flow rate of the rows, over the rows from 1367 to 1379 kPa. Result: 0.0119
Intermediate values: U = 0.18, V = 0.134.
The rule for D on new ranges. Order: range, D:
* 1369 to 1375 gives 5.10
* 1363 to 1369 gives 3.86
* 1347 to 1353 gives 4.10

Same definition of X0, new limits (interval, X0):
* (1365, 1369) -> 1.94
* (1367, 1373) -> 2.32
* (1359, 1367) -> 1.83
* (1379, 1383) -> 2.03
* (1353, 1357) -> 2.07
